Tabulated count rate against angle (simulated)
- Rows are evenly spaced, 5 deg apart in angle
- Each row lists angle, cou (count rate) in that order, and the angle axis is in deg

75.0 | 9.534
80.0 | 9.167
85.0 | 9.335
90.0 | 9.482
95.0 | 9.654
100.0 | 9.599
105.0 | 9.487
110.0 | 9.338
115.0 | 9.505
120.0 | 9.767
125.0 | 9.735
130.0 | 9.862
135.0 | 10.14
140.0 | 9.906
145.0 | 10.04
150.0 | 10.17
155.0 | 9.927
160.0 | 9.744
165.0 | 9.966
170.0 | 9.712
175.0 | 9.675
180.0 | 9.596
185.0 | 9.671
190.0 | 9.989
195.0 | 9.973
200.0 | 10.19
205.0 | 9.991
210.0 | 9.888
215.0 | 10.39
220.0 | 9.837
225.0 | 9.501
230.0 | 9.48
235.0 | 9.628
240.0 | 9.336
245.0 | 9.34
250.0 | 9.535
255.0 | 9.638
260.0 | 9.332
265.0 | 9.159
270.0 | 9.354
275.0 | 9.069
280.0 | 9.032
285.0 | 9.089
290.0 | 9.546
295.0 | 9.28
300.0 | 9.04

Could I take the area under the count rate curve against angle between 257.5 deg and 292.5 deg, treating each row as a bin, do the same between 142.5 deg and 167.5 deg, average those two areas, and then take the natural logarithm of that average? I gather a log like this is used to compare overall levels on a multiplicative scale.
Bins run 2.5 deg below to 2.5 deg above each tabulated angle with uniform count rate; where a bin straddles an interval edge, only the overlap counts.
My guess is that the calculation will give 5.66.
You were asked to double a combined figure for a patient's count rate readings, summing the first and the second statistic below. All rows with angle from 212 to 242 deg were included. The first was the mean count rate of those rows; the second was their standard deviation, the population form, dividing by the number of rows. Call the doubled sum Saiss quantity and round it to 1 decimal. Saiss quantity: 20.1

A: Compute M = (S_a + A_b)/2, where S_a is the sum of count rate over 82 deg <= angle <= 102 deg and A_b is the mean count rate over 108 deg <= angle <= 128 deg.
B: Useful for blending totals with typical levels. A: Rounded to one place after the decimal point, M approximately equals 23.8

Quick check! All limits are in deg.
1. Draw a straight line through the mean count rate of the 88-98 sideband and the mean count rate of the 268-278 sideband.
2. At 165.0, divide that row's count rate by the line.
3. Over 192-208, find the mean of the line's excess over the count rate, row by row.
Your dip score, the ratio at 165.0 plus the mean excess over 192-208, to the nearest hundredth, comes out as 0.36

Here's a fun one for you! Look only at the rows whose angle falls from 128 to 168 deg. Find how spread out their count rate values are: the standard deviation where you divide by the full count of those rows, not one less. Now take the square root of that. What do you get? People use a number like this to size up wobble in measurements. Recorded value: 0.37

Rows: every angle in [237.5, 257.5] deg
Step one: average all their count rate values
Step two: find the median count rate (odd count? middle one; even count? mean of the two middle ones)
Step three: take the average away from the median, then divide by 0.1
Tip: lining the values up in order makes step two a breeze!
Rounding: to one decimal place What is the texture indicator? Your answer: -0.2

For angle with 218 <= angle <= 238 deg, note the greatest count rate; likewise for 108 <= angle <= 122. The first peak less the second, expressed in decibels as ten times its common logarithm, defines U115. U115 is -12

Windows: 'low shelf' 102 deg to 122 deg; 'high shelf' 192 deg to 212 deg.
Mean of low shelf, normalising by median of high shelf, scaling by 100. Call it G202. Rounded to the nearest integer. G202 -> 95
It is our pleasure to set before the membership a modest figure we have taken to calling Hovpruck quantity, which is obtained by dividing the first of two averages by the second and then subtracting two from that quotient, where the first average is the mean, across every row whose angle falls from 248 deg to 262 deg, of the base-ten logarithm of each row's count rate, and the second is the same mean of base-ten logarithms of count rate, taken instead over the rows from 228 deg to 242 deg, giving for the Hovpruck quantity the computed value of -0.999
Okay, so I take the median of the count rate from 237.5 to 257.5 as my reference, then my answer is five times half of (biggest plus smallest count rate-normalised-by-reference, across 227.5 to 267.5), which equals 4.98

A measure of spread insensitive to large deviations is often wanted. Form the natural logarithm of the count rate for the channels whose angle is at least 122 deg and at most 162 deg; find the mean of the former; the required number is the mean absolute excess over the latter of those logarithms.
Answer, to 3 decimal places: 0.013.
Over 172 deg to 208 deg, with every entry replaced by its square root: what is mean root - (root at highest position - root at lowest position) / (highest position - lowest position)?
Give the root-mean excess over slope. 3.14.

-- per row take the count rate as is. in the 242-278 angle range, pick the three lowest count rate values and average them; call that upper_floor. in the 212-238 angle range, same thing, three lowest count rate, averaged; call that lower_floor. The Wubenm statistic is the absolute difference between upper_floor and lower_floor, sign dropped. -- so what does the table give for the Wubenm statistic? 0.35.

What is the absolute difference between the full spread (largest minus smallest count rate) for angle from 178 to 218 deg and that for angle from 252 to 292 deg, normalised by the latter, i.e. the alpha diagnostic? 0.31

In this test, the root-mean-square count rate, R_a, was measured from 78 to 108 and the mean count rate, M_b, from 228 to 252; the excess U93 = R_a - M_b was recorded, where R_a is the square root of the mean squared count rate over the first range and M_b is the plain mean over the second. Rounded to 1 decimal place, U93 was 0.0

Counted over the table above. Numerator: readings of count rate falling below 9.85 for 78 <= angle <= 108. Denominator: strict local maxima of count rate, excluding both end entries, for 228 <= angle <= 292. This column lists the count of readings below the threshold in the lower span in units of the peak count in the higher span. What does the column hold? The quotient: 2.00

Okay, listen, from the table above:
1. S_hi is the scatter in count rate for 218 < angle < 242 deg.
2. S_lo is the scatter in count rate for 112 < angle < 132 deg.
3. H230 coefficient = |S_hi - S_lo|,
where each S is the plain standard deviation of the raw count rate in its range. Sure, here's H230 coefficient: 0.037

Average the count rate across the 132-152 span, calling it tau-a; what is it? 10.06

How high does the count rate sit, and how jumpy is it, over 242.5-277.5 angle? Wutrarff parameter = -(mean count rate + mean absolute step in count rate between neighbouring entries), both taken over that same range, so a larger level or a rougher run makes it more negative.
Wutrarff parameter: -9.6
